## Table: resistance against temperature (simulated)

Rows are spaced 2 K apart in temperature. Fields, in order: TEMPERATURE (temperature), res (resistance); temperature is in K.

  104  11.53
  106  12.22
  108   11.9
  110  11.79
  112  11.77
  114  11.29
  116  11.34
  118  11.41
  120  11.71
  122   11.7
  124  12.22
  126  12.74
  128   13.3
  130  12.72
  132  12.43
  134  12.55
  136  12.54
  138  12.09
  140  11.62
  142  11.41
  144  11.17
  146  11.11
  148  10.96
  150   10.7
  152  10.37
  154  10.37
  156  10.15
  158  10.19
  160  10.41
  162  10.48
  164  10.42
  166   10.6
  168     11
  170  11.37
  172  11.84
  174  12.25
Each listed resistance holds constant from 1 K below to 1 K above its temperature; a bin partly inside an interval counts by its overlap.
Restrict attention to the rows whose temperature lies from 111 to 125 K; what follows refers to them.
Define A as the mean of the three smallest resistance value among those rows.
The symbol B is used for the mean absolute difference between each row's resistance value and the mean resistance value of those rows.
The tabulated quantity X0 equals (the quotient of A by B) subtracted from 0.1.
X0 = -46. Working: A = 11.3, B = 0.25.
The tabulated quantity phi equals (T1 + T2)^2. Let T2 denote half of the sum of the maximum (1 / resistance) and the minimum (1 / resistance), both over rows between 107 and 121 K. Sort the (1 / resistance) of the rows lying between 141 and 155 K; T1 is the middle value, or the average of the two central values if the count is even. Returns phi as 0.0315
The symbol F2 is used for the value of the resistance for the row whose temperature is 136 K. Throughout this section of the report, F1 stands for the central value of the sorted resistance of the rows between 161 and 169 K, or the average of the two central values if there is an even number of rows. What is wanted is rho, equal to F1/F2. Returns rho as 0.84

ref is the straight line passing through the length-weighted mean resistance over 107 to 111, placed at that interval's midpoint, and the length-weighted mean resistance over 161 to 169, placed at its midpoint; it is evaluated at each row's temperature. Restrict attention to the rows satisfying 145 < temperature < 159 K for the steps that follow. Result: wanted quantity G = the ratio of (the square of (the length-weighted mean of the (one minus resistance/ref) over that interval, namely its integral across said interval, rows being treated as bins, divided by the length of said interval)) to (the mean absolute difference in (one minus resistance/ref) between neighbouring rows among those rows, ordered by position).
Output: 0.078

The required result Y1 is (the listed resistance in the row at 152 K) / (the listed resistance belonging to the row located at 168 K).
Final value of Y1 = 0.94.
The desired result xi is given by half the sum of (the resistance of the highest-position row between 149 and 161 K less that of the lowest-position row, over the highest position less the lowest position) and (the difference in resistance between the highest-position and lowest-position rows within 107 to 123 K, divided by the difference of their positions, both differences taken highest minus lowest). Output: -0.02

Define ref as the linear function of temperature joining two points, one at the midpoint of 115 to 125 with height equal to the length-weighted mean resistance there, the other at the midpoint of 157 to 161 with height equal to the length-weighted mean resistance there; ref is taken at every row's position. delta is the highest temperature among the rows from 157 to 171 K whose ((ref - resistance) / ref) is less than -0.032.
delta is 170 K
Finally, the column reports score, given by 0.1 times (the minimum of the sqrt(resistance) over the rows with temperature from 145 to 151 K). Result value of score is 0.327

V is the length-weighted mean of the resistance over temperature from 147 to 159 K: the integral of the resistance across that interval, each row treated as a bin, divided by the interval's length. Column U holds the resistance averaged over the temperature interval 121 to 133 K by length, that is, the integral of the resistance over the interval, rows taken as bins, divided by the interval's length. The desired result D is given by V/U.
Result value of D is 0.84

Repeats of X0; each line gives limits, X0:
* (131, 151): -18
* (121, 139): -37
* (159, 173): -23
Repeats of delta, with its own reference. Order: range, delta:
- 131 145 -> 142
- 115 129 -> 128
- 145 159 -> 146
